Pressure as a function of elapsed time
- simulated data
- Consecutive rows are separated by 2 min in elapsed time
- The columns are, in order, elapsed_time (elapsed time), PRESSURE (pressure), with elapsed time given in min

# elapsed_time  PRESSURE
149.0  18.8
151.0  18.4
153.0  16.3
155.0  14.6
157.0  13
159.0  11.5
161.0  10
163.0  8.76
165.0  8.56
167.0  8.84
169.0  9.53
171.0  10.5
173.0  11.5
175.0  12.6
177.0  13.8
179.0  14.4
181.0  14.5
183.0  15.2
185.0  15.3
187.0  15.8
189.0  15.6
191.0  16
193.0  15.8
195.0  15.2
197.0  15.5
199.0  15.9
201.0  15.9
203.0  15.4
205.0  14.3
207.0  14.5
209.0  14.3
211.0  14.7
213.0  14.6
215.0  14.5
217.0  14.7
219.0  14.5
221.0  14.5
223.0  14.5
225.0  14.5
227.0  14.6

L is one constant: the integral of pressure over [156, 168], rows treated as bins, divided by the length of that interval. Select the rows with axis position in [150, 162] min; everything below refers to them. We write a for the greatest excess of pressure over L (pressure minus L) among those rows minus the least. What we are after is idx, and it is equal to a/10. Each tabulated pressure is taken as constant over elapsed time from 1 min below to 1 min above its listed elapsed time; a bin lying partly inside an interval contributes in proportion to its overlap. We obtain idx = 0.84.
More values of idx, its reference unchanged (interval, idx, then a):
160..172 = 0.19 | 1.9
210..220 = 0.02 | 0.2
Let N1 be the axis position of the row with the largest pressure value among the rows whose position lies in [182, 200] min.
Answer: 191.0 min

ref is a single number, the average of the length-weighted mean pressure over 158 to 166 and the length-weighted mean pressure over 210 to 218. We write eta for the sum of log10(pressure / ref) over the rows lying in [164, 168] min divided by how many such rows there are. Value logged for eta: -0.15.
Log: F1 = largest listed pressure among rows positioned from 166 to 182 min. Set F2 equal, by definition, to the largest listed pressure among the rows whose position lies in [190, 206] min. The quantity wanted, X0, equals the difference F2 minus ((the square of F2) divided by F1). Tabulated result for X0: -1.7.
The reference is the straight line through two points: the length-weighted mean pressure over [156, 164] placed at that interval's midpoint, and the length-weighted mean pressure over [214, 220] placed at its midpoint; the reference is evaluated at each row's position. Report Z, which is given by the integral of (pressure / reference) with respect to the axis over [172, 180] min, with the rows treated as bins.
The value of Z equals 8.8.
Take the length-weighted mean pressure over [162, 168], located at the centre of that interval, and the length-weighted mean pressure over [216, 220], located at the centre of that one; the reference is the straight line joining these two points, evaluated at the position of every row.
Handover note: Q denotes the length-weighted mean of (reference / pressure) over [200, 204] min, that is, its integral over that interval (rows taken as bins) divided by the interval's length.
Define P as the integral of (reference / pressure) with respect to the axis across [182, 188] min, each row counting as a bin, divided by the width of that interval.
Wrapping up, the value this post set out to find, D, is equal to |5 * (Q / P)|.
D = 5.8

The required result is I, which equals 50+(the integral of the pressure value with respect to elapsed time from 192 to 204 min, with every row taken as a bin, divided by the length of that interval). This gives 65.6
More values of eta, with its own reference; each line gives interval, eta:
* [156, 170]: -0.09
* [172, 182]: 0.04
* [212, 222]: 0.08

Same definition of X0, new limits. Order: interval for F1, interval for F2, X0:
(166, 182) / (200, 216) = -1.5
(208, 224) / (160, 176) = 1.8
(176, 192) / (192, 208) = 0.1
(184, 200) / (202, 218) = 0.6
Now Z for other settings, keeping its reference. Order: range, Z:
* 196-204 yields 9.3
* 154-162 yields 9.2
